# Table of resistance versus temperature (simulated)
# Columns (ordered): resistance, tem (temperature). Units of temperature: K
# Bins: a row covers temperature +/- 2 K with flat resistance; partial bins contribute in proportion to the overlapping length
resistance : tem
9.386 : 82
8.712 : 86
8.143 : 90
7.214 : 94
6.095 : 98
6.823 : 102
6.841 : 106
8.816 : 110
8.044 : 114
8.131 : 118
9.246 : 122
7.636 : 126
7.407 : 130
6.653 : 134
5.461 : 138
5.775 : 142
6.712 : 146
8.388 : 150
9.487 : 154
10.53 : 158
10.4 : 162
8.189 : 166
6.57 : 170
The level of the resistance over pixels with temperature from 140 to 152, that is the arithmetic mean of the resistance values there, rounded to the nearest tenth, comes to 7.0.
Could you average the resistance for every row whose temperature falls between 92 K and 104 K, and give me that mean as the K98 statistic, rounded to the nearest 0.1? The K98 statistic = 6.7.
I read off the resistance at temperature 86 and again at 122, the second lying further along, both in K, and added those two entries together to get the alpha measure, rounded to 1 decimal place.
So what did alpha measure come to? 18.0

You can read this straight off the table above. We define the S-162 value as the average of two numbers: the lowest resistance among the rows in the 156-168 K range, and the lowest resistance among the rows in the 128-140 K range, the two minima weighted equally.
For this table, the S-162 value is 6.8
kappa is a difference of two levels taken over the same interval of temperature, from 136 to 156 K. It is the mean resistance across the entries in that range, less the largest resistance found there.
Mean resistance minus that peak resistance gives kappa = -2.3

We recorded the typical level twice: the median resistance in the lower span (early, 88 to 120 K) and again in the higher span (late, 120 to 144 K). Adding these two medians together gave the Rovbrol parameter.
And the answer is 14.7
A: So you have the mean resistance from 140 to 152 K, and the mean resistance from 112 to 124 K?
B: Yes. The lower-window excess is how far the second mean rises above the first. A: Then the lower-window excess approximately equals 1.5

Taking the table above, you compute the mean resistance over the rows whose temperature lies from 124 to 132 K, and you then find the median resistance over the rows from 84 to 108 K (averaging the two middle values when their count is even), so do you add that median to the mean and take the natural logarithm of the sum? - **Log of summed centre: 2.68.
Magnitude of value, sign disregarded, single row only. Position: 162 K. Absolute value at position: 10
